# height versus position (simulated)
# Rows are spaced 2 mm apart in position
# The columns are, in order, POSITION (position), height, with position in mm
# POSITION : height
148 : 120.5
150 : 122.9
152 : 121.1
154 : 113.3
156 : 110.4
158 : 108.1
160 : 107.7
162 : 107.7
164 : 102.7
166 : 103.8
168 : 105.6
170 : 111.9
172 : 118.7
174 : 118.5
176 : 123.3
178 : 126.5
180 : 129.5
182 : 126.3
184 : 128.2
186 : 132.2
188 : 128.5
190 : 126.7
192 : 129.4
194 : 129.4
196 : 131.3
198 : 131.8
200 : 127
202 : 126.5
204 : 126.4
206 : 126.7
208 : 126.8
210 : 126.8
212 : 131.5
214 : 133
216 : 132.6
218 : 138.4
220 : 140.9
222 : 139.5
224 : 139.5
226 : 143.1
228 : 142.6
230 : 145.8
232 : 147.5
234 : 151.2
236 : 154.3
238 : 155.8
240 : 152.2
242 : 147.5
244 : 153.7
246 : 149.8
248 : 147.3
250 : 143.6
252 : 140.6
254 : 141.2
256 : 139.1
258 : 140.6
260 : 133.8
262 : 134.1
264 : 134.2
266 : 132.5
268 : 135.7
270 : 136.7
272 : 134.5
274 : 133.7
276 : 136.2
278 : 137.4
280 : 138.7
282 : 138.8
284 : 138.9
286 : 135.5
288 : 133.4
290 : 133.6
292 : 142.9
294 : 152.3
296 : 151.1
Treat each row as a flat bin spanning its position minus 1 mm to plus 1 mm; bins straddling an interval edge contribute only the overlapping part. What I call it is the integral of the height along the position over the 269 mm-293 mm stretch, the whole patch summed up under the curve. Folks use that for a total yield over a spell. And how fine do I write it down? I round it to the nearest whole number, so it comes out 3281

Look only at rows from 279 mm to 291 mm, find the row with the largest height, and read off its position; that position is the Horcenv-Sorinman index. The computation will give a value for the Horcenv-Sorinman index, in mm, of 284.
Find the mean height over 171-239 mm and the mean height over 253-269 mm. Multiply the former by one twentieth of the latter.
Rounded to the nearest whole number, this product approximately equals 910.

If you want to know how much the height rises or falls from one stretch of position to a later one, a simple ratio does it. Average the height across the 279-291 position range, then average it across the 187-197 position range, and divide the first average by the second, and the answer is 1.06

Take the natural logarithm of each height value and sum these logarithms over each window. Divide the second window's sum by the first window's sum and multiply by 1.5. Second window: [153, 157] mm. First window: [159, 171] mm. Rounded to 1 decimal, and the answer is 0.5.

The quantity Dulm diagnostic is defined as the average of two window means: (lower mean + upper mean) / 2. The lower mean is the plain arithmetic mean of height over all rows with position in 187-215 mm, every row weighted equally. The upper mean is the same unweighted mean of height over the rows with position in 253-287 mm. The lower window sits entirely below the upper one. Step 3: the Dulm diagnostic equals 133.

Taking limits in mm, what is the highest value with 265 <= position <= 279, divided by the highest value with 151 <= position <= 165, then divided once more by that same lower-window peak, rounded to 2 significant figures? 0.0094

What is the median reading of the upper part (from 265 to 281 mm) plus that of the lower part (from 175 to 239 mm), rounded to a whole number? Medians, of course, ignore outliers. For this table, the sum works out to 267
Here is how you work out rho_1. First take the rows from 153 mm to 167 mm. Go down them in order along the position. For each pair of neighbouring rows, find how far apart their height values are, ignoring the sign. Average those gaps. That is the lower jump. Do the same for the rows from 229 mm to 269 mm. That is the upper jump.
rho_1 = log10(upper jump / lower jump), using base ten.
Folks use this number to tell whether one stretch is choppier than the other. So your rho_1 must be 0.16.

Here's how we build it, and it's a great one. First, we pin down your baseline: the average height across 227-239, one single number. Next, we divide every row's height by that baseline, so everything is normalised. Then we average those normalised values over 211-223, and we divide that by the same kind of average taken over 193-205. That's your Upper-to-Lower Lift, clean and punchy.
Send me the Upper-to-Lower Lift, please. 1.06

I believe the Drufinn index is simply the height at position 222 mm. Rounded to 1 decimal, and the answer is 139.5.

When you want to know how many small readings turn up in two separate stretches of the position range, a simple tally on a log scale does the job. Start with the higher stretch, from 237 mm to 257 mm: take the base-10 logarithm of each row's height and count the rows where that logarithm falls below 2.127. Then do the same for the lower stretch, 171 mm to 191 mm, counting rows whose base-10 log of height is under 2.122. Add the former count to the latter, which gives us 10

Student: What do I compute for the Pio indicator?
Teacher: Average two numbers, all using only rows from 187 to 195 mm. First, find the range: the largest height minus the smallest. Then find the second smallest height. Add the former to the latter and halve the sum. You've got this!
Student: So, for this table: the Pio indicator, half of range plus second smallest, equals 66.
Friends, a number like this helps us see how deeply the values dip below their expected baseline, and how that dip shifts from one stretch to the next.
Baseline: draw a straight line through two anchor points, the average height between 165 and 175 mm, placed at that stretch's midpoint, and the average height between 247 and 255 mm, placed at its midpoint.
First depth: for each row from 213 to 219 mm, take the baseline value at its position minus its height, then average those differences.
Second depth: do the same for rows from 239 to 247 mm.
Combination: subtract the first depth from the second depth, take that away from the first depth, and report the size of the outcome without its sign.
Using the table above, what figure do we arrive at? 1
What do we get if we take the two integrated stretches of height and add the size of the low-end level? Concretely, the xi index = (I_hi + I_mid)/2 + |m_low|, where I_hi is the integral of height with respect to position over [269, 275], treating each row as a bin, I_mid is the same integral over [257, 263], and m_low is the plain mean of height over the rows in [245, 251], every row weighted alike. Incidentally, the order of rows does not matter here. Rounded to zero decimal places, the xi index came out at 960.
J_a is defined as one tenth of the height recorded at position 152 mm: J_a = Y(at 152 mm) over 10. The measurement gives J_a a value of 12.1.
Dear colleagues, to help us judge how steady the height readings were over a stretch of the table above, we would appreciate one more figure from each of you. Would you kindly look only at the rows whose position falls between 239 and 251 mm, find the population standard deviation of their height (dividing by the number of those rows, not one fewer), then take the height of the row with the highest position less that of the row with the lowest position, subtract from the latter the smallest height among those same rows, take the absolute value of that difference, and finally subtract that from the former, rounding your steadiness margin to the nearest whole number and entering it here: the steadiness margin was -149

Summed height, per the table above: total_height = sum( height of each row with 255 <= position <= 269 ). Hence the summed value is 950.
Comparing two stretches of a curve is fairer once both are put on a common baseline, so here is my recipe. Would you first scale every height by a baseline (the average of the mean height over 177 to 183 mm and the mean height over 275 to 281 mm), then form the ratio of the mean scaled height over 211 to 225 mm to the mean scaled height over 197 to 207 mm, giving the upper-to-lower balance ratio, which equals 1.07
